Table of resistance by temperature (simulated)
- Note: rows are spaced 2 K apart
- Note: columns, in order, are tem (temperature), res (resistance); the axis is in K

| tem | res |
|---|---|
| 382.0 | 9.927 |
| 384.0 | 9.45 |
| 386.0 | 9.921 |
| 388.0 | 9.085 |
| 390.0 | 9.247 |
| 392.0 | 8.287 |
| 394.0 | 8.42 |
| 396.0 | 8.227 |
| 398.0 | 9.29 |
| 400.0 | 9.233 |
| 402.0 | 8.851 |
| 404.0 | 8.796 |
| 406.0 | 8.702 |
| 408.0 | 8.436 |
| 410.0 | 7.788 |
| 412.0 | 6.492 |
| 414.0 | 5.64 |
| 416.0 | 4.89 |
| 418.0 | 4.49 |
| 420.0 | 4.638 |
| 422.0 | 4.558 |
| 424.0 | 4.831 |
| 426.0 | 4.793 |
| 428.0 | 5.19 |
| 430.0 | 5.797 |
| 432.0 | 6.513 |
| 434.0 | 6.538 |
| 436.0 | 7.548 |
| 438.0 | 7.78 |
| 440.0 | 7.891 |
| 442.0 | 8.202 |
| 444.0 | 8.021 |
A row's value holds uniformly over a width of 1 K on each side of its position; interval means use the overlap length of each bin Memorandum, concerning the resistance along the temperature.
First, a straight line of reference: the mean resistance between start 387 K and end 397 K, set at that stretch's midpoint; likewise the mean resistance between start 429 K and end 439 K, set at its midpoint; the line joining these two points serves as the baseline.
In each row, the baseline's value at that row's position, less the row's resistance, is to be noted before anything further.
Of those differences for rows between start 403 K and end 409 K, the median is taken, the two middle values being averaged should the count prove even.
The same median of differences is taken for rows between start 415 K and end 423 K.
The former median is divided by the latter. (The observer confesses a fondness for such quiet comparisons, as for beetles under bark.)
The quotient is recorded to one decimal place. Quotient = -0.2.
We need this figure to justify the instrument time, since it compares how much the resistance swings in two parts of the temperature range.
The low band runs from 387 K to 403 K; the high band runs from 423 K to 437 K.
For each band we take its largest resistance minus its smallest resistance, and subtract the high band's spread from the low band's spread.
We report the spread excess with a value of -1.7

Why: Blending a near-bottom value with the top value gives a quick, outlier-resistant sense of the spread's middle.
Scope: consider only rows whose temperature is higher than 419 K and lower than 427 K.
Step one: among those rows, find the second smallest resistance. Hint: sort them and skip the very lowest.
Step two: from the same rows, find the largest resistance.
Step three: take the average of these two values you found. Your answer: 4.7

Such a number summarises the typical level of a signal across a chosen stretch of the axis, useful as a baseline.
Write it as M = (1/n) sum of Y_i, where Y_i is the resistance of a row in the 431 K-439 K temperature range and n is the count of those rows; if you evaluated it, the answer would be 7.1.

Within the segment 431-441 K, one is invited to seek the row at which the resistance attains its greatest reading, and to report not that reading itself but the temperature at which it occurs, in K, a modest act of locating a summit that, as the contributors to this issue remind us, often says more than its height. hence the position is 440.0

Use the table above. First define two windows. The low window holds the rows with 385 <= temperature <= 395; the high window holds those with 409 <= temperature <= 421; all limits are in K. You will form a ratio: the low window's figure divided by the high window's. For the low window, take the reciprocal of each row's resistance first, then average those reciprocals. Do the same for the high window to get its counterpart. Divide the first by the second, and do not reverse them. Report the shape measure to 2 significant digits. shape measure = 0.61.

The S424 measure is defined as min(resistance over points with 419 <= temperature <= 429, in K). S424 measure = 4.558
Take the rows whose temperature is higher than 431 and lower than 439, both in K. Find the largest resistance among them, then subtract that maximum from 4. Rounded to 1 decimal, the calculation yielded -3.8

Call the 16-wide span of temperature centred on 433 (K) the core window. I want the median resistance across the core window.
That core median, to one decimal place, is 6.5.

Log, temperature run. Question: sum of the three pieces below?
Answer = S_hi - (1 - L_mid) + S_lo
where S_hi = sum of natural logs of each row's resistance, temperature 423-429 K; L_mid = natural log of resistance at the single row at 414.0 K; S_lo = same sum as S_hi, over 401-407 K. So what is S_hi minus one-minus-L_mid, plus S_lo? 12.0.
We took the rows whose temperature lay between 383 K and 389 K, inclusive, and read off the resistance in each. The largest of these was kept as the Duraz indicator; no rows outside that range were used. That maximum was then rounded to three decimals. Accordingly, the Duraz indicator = 9.921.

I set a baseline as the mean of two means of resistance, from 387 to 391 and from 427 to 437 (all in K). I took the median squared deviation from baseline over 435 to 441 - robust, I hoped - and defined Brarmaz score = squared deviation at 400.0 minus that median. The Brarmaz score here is 2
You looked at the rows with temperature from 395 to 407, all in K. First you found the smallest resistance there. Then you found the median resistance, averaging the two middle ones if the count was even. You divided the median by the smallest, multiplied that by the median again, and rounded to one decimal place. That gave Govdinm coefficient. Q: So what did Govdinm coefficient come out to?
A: 9.5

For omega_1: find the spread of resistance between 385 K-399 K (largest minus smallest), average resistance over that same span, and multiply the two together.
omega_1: 15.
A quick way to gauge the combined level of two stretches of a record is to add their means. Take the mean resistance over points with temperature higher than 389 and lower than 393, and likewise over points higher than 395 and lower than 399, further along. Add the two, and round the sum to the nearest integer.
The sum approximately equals 18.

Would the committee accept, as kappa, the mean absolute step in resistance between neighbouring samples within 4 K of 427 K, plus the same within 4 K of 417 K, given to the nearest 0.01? 0.78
